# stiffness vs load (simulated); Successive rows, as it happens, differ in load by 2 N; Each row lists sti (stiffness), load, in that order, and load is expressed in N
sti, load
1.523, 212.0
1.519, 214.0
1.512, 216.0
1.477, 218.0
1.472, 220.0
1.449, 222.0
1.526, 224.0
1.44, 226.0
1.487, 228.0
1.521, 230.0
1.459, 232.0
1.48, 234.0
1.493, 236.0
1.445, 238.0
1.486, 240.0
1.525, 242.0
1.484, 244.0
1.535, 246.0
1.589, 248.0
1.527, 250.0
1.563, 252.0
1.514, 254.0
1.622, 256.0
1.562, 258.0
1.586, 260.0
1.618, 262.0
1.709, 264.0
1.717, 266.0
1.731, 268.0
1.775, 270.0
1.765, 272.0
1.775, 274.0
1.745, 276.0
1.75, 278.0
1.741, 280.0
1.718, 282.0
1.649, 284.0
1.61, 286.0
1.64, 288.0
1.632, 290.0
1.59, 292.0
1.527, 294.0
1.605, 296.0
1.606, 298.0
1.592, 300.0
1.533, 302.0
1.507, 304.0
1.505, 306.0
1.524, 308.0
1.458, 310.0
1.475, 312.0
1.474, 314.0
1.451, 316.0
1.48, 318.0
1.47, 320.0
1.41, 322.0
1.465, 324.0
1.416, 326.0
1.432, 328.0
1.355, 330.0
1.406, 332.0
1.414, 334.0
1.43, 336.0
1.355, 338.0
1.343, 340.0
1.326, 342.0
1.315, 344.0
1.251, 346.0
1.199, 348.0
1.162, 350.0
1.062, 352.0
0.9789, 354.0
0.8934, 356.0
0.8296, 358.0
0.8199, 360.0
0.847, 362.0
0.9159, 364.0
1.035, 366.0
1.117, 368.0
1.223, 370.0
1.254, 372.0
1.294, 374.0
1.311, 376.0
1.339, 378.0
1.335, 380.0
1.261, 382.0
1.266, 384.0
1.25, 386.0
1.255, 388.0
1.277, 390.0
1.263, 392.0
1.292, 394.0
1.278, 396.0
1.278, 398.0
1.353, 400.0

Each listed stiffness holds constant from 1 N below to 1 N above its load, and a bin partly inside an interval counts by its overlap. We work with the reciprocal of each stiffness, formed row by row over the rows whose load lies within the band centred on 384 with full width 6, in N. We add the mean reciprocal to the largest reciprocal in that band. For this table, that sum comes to 1.6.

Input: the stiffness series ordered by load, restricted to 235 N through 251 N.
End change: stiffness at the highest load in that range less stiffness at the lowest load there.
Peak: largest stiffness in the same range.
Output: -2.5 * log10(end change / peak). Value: 4.2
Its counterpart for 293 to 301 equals 3.5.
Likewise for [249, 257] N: 3.1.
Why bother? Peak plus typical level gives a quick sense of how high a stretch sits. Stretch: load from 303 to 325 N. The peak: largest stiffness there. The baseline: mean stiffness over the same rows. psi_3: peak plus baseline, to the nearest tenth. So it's 3.0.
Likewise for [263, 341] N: 3.3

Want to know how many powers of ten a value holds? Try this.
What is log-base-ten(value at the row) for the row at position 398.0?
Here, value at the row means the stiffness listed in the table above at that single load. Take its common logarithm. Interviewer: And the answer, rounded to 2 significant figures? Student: 0.11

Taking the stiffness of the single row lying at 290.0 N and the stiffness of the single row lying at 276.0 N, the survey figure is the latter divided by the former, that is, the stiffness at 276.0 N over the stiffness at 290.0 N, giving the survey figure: 1.07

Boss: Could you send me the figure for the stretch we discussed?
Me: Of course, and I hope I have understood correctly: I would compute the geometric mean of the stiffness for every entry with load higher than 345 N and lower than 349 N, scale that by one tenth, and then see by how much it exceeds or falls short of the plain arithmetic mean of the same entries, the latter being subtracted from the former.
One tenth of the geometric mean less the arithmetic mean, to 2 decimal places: -1.10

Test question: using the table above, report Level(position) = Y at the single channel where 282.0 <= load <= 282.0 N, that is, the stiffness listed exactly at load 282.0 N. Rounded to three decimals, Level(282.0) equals 1.718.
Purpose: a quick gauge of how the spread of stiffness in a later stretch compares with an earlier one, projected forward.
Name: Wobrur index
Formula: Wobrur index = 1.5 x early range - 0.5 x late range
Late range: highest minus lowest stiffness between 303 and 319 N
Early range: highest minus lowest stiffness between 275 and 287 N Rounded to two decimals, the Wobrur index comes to 0.17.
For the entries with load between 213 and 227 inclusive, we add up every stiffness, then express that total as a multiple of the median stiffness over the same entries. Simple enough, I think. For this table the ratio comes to 7.04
